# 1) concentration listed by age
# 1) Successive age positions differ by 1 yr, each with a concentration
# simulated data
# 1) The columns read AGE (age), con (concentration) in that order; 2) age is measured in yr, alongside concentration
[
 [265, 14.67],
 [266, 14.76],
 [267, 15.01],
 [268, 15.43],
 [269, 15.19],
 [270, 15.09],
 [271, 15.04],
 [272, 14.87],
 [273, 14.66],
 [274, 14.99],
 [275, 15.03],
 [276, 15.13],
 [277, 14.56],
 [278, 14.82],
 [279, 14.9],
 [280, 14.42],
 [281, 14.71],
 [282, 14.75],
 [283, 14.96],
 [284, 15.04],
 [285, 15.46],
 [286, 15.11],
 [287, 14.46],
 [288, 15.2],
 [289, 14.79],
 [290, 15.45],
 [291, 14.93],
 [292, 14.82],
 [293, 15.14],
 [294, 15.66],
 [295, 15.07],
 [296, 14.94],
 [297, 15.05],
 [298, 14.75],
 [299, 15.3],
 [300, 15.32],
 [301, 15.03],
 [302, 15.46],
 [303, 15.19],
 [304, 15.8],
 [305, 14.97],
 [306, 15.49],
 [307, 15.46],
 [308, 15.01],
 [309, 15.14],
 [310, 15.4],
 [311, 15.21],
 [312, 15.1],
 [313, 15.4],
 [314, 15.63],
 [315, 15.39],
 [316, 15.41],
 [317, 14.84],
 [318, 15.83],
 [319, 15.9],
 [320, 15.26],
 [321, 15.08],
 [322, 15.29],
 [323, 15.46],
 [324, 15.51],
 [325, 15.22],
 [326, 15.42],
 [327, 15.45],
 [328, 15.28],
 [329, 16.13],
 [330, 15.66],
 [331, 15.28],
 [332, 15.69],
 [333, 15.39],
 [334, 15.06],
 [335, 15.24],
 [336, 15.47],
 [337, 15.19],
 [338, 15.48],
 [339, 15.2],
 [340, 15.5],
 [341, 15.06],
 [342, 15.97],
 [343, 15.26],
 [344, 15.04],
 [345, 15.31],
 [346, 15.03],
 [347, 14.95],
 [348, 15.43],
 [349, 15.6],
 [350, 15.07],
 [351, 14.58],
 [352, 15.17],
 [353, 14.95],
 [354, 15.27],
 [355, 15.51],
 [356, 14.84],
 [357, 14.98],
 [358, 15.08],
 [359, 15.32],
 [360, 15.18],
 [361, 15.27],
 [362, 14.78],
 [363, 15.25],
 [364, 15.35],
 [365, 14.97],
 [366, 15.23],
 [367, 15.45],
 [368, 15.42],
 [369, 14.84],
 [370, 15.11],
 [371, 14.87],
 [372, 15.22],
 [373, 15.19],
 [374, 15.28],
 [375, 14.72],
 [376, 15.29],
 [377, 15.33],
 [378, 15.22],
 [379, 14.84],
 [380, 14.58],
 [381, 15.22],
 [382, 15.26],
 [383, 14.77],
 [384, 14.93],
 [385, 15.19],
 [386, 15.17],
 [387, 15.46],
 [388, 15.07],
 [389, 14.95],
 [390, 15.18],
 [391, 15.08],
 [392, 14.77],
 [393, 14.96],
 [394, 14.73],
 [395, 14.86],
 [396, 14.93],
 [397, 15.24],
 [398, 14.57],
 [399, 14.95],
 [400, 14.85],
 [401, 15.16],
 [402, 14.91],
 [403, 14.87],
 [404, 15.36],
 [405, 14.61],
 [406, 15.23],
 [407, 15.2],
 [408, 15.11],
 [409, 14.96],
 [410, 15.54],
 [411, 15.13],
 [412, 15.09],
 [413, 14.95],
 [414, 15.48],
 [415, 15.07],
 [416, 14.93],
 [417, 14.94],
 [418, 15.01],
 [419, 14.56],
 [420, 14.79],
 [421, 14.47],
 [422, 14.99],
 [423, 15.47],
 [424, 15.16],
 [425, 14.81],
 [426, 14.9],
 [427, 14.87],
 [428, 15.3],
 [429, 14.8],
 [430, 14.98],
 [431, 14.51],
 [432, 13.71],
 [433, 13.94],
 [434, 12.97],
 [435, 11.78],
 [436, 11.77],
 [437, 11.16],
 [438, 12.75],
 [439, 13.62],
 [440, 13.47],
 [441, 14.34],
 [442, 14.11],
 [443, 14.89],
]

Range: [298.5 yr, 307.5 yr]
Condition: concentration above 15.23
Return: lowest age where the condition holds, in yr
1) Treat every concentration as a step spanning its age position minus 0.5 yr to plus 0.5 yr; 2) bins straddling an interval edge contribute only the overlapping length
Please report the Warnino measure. 299 yr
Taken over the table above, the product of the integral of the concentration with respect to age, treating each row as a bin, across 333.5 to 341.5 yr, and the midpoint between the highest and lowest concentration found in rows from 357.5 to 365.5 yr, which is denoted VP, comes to 1841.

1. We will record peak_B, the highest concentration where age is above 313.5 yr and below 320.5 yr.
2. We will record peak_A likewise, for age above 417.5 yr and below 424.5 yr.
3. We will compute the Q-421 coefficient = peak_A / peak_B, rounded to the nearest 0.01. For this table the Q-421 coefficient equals 0.97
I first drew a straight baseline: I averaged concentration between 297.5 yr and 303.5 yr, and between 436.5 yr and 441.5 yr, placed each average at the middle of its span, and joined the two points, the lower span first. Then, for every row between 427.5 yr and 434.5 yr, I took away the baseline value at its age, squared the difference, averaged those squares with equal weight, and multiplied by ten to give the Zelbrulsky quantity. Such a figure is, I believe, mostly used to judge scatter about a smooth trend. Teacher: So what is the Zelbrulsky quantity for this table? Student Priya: 18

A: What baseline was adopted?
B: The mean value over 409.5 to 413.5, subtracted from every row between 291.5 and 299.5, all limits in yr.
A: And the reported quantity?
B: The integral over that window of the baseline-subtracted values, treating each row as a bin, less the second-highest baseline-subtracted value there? -0.81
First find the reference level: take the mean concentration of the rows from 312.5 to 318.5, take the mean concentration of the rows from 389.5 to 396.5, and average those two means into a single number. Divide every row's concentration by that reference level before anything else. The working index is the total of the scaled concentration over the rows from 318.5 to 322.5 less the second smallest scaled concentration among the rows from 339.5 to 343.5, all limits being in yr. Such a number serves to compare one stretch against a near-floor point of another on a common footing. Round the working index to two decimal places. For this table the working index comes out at 3.05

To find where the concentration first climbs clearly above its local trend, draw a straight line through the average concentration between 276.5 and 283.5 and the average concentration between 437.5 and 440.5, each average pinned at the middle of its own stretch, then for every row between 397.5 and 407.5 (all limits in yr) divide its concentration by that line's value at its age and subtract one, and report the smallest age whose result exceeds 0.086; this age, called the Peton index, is 399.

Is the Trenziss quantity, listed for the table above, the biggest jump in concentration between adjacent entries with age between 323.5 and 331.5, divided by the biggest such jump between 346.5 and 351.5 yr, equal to 1.6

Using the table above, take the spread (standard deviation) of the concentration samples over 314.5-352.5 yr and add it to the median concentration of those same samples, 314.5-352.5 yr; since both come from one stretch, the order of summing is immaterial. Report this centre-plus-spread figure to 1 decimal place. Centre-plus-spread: 15.6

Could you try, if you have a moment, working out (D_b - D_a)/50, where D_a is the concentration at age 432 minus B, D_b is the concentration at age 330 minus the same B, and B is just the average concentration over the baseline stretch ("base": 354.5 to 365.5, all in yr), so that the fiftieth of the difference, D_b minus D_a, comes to 0.039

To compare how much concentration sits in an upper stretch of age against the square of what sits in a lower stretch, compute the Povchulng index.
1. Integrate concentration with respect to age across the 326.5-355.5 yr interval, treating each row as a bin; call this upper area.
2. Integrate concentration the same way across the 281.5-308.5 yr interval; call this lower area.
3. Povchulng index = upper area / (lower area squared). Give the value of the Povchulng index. 0.0027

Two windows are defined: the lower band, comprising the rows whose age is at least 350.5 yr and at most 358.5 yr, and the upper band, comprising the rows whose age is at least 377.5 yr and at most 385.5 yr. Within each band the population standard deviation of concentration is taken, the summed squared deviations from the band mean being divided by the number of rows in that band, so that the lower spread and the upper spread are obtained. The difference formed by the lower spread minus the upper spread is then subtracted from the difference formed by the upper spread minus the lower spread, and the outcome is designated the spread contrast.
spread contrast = -0.05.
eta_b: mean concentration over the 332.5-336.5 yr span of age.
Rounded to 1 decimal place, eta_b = 15.3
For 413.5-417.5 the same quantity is 15.1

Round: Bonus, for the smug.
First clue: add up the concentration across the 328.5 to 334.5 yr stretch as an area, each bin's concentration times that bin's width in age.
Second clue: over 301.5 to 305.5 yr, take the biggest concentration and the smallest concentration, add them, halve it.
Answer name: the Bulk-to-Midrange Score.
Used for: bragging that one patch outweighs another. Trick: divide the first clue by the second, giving 6.1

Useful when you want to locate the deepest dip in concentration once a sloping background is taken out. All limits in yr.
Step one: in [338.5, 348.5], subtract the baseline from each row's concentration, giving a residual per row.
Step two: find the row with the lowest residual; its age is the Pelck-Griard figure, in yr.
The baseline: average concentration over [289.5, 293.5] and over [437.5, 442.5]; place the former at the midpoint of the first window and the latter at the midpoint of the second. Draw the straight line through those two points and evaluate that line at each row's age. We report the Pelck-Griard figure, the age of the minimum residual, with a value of 347 yr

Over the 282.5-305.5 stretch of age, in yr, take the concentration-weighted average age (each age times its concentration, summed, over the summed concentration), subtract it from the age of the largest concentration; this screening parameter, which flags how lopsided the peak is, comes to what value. 10.0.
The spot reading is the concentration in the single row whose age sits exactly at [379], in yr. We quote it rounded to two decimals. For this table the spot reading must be 14.84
